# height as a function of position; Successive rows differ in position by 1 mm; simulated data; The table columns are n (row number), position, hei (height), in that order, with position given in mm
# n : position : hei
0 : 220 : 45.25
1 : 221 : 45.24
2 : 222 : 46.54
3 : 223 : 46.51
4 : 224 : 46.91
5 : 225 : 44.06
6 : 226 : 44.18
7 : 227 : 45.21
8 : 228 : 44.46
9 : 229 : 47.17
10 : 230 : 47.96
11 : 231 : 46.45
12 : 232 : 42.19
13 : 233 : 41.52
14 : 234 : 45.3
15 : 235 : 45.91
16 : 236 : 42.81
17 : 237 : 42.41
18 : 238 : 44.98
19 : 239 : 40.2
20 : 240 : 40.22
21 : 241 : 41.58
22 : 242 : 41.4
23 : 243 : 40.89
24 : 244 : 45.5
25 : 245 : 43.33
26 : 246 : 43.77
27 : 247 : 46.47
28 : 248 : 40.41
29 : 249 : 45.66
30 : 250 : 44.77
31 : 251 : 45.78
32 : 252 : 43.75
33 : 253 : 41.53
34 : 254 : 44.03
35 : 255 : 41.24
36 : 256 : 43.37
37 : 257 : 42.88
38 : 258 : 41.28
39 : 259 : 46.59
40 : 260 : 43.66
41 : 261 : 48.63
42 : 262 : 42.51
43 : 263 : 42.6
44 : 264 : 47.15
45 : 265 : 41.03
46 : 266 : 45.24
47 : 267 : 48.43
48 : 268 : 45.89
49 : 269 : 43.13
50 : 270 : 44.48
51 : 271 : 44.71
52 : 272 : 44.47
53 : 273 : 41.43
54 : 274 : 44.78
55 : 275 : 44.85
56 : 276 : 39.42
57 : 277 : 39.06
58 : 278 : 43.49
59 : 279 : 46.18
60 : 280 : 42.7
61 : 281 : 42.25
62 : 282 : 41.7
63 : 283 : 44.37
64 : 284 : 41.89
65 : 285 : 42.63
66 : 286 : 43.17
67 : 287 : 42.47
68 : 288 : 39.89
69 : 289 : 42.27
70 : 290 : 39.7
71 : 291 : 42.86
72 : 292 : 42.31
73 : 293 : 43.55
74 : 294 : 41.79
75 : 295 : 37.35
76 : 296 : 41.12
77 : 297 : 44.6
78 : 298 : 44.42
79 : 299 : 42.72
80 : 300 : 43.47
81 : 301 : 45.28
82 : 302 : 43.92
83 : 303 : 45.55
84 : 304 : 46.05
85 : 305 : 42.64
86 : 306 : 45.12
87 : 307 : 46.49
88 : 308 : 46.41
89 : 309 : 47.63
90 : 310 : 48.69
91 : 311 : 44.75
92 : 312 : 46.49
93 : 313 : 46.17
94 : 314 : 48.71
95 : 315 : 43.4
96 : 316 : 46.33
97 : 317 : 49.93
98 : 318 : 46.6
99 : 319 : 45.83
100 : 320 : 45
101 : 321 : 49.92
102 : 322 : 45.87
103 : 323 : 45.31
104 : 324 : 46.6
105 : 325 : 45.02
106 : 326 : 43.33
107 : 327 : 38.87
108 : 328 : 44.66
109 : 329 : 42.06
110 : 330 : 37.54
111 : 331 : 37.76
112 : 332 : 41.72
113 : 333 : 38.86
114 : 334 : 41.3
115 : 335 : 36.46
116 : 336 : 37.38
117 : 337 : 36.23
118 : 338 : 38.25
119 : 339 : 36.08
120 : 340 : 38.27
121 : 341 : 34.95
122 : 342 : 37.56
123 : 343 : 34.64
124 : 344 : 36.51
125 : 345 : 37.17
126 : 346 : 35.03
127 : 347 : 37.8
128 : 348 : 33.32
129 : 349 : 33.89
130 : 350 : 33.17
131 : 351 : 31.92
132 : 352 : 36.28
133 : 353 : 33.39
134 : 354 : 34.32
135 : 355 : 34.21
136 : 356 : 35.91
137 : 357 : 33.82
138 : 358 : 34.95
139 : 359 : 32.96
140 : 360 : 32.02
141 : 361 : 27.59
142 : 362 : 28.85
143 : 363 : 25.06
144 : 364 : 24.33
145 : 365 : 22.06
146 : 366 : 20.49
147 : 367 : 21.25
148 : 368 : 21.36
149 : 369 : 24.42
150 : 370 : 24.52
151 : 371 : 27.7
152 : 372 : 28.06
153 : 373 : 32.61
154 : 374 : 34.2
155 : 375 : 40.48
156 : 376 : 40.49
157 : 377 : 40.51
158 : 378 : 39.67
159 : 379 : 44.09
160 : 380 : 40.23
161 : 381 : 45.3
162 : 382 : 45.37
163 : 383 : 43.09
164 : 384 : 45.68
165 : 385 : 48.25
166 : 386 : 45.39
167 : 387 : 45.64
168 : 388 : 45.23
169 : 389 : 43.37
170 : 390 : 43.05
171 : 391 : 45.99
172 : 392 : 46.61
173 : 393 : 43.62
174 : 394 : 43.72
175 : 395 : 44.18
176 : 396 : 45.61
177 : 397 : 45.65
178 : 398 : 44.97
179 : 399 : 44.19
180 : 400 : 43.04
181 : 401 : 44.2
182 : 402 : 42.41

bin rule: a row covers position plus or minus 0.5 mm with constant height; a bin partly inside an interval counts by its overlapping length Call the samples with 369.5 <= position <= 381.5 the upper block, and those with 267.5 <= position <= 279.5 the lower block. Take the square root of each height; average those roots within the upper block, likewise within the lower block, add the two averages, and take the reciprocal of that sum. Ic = 0.0793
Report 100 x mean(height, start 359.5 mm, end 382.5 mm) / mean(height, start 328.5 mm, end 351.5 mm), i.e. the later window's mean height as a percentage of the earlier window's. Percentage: 86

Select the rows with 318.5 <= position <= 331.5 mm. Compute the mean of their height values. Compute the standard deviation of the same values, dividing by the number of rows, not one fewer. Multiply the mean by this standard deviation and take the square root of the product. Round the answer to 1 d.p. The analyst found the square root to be 12.4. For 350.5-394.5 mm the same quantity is 17.3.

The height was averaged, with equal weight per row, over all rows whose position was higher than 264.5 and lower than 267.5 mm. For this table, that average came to 44.9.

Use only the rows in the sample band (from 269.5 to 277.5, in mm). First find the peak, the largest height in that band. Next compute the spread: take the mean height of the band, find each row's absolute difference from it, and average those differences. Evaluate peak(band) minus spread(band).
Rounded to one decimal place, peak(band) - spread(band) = 42.7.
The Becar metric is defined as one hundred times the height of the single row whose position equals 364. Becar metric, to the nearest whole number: 2433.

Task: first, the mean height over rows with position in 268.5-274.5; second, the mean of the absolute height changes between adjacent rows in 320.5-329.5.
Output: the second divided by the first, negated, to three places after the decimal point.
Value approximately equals -0.063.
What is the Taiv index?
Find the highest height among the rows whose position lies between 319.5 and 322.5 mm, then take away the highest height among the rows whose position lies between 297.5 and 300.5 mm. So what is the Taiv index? 5.5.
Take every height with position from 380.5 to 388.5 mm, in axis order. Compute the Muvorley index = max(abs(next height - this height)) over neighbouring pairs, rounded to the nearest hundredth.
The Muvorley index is 2.86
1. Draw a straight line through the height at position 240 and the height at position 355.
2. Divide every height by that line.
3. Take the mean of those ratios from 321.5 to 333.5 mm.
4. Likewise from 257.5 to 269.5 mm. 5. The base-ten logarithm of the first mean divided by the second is 0.02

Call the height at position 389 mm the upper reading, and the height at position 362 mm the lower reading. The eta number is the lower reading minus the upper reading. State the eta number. -15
